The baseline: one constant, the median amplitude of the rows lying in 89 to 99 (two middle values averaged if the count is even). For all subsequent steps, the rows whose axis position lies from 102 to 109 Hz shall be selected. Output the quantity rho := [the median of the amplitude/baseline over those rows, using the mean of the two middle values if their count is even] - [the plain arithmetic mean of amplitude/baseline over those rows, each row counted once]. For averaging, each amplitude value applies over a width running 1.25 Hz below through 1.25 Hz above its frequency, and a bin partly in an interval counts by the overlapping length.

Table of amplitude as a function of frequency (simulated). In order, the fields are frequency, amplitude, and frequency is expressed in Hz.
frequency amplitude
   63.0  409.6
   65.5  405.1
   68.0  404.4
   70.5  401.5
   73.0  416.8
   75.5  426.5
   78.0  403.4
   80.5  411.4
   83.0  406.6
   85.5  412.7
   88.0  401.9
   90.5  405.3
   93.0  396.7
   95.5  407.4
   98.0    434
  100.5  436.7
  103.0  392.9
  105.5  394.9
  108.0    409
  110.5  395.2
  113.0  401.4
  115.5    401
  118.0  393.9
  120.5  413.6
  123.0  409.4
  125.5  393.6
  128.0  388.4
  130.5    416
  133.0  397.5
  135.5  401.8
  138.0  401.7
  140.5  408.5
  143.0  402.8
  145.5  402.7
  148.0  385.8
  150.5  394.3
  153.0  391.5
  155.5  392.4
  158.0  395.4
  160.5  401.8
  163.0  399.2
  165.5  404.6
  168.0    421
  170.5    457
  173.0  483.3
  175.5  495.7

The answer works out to -0.010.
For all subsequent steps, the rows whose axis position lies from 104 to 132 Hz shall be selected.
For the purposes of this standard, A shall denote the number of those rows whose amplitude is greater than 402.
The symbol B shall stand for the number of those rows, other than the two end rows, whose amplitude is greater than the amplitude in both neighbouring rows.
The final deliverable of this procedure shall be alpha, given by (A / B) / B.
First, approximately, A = 4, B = 3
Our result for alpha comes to 0.44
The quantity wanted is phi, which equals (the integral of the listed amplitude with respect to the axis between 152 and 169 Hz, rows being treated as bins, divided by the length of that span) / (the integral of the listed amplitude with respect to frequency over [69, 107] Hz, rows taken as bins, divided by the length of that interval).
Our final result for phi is 0.978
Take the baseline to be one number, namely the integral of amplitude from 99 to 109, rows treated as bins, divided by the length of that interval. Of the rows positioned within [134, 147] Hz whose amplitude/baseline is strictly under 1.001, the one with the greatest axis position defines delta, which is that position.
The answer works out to 145.5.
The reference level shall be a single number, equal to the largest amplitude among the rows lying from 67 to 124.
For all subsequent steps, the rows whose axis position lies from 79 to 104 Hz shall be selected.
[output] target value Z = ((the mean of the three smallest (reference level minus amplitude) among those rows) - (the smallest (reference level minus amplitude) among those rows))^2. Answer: 79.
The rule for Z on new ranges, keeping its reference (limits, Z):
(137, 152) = 15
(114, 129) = 31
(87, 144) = 61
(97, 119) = 103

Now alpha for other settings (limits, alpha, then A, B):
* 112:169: 0.22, 8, 6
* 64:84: 1.75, 7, 2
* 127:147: 0.44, 4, 3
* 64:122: 0.29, 14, 7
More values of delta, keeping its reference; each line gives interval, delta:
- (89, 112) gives 110.5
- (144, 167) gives 165.5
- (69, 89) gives 88.0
